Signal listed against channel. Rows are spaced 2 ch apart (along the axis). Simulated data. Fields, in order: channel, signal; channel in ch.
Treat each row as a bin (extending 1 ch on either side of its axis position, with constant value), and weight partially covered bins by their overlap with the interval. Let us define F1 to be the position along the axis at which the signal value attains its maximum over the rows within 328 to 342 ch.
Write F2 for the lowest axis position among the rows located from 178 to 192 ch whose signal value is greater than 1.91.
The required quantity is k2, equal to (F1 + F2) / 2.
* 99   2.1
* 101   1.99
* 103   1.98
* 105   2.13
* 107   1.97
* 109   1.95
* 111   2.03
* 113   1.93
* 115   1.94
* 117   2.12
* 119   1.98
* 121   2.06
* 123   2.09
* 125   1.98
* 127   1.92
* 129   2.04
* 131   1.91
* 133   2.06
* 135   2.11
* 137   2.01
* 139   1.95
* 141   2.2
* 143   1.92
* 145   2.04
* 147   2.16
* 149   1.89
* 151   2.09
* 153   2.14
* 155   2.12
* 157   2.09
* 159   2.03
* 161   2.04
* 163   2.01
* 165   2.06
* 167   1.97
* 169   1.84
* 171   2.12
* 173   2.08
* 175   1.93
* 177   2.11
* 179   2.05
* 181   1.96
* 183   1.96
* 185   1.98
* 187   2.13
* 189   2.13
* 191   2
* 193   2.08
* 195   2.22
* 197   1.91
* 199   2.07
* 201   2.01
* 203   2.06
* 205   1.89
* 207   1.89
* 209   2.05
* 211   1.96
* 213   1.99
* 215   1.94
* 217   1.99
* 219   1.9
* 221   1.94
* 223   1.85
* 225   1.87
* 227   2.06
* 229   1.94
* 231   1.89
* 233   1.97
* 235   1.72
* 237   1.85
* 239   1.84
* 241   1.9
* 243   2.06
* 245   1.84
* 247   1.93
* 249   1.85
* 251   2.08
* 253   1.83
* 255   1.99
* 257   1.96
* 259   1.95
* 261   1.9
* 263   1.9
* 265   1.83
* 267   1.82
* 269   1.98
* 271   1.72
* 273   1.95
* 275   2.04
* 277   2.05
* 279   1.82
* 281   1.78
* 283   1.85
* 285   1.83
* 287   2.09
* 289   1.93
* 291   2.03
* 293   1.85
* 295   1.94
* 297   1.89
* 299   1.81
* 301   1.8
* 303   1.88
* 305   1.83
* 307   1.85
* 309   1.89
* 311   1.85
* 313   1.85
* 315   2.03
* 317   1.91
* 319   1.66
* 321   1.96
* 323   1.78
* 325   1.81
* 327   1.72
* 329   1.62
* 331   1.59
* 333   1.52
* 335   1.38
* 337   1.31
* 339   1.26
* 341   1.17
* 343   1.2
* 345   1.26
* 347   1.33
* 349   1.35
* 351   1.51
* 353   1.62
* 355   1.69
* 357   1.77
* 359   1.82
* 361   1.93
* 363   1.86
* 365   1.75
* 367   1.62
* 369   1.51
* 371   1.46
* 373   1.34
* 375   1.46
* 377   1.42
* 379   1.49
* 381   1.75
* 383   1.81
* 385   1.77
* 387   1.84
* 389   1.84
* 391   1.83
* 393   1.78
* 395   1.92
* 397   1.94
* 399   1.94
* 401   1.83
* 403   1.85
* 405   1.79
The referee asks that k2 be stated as 254 ch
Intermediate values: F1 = 329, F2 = 179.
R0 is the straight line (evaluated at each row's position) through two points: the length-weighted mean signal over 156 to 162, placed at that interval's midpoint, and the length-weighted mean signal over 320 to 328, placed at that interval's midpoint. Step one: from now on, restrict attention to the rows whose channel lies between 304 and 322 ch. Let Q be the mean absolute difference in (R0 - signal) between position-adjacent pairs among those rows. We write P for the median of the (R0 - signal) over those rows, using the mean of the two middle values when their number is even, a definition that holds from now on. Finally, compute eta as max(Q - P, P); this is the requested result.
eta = 0.14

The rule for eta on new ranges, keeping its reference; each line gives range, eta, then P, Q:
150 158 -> 0.08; -0.05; 0.032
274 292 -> 0.17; -0.06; 0.111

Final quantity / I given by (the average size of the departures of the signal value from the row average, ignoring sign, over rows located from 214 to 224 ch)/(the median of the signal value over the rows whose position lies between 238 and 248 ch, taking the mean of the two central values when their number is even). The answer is 0.021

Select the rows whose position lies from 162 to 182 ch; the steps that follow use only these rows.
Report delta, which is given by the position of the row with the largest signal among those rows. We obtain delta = 171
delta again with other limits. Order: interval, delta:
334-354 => 353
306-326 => 315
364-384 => 383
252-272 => 255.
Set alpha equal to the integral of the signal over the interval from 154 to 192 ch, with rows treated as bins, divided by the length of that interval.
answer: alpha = 2.03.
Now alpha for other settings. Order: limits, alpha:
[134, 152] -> 2.04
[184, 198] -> 2.06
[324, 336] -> 1.61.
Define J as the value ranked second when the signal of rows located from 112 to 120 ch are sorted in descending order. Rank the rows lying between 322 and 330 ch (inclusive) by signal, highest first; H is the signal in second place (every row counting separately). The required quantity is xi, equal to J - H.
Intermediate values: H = 1.78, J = 1.98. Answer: 0.2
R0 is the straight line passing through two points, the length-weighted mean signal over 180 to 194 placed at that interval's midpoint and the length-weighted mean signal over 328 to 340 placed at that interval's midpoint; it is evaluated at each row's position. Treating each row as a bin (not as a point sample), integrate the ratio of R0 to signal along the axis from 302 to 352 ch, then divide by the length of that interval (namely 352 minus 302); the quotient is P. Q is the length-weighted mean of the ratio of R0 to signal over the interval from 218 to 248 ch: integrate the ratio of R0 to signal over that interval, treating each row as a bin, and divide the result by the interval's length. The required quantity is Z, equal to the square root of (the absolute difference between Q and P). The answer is 0.21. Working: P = 0.93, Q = 0.97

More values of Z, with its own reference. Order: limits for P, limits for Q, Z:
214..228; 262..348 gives 0.28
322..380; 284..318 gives 0.29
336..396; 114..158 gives 0.50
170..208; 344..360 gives 0.30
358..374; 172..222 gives 0.44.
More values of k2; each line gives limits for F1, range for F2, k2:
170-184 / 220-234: 196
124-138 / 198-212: 167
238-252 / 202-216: 227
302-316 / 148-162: 233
